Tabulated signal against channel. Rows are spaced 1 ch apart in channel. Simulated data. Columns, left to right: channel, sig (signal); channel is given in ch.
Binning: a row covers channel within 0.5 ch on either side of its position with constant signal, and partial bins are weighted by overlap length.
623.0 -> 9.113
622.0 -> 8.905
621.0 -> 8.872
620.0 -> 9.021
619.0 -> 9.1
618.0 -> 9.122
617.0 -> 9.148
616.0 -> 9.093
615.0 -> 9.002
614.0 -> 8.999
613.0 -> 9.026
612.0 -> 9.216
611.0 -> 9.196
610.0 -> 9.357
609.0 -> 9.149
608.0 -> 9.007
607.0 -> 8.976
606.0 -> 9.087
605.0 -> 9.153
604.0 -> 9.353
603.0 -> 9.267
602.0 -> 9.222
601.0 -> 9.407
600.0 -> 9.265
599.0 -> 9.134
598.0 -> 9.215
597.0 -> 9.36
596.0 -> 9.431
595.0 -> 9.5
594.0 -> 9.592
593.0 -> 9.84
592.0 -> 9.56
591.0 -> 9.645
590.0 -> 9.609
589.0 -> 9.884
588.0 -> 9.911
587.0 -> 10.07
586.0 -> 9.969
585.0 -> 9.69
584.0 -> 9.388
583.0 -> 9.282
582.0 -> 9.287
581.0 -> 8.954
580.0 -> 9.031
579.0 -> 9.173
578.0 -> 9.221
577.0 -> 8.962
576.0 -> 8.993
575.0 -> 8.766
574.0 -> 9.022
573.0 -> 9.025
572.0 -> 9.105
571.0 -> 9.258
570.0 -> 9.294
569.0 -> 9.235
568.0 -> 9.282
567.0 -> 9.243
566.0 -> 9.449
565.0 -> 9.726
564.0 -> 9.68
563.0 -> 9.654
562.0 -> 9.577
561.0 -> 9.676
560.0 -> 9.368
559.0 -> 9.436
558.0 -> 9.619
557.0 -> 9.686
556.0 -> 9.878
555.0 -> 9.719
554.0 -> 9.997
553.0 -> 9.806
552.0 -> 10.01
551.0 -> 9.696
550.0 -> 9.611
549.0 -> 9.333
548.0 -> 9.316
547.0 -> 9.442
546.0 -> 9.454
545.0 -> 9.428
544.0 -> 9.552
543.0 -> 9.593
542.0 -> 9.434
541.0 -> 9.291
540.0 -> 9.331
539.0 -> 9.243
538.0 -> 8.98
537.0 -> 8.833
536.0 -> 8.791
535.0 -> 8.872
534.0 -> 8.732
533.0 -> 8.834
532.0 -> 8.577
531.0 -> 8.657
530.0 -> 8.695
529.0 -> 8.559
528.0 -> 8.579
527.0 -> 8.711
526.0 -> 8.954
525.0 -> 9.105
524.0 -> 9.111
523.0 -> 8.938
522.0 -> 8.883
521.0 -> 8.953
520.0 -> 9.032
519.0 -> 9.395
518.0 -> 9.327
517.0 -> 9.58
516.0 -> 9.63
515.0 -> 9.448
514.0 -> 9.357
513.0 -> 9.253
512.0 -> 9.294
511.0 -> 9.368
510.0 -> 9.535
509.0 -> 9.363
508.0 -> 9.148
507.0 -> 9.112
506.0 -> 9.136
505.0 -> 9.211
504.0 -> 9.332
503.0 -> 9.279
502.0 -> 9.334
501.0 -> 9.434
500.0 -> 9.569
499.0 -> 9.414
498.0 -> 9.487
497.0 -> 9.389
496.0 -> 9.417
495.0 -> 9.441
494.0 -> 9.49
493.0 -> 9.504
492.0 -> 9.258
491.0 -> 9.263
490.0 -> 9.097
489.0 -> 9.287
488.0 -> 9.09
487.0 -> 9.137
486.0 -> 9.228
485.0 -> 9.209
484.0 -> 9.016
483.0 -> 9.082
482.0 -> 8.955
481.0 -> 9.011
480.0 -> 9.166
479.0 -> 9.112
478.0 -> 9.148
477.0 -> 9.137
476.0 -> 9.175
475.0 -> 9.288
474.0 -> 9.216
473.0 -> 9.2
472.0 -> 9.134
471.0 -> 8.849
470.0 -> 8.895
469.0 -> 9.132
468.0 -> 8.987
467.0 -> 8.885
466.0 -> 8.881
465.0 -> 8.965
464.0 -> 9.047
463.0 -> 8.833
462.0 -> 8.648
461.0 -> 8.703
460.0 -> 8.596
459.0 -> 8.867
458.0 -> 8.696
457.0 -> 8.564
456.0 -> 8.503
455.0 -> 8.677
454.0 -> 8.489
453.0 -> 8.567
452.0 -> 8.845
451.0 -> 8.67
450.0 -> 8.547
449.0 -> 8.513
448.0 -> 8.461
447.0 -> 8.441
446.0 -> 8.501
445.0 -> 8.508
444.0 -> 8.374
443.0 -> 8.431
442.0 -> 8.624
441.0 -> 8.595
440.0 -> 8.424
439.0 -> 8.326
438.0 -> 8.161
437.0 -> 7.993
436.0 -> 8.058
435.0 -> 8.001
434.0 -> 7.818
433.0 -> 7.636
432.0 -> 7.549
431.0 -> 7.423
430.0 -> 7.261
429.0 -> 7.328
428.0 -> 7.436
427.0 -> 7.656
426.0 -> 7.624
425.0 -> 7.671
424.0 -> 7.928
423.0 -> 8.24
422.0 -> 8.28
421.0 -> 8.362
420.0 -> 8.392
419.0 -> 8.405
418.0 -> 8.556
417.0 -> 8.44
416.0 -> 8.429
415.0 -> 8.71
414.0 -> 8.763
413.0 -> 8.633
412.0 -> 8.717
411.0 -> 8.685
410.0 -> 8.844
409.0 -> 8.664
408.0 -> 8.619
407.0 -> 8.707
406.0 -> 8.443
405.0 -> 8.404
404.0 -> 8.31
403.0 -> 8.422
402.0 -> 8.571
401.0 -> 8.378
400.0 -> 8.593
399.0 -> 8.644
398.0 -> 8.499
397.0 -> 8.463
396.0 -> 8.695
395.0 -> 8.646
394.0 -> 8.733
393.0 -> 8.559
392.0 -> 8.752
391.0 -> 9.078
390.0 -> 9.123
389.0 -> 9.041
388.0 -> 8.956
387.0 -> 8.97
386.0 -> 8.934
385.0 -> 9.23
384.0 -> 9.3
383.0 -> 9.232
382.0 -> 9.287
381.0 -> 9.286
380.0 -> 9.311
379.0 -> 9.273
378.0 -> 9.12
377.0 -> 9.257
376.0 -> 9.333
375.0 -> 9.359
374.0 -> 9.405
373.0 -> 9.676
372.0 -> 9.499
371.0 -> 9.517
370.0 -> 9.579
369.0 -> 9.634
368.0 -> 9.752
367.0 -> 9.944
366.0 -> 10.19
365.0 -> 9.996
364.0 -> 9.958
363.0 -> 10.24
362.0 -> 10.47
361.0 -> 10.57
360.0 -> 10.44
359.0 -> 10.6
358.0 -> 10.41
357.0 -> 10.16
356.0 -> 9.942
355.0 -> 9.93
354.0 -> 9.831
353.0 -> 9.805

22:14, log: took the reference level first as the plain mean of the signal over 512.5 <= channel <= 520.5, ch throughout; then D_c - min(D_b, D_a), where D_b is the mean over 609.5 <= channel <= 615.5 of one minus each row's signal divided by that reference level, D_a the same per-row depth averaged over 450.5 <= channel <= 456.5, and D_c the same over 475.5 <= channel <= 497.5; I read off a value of -0.01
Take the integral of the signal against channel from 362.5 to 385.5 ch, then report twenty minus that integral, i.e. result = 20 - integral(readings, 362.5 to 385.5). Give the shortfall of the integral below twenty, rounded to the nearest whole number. -199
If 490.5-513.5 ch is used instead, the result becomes -195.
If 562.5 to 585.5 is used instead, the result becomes -193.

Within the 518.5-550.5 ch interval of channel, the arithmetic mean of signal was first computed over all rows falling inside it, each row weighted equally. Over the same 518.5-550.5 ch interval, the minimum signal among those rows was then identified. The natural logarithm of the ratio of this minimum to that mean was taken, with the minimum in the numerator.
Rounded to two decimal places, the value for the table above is -0.06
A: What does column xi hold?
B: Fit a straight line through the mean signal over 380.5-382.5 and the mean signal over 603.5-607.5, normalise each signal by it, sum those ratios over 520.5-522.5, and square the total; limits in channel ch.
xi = 3.8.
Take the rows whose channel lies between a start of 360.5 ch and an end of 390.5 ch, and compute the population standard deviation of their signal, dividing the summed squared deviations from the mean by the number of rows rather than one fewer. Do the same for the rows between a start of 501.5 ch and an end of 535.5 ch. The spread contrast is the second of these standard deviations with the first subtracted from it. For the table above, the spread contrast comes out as -0.14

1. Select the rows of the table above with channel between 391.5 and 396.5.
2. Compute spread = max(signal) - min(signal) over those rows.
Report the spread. 0.19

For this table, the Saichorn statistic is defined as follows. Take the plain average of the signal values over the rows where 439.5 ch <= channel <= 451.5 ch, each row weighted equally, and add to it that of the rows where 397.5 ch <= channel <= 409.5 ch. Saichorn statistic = 17.0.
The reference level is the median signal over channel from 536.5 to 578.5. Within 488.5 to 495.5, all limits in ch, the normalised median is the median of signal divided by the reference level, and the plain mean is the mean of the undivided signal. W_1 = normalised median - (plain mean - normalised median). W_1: -7.36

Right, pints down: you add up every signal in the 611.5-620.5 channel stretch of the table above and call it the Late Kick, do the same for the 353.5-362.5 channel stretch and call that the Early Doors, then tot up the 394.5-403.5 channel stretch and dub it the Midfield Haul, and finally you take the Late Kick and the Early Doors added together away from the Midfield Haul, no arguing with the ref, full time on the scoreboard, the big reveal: -97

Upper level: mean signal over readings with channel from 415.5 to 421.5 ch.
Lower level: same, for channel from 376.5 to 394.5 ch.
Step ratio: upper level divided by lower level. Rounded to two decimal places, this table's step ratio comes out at 0.93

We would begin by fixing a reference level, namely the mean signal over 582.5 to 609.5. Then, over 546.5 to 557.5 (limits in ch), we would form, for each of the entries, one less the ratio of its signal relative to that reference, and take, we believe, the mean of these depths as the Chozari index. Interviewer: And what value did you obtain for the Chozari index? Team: -0.025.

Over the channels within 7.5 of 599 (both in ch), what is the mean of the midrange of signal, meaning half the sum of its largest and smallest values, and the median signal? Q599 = 9.41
